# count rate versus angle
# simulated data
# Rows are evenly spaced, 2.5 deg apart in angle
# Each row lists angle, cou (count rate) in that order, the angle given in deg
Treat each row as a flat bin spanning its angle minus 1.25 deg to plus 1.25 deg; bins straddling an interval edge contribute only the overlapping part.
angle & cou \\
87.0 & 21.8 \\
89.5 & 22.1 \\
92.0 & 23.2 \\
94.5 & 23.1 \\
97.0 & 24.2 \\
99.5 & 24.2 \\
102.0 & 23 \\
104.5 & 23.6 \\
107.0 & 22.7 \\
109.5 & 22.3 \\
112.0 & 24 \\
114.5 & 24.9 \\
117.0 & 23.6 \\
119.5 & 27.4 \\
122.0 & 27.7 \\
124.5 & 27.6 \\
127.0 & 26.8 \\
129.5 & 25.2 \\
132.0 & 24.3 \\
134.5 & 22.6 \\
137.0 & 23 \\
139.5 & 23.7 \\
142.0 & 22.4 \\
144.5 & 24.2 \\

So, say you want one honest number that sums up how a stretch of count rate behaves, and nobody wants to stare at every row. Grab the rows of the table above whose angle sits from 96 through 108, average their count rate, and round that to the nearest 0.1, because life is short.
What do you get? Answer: 23.5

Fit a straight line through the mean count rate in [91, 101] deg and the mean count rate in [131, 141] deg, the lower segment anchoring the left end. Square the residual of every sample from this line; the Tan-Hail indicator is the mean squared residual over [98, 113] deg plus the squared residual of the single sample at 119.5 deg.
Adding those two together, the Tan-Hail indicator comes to 16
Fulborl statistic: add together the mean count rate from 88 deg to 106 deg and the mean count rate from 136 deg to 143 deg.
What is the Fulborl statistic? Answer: 46.4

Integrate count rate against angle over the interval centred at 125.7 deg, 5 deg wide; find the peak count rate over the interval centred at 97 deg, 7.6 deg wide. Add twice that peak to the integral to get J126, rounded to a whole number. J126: 184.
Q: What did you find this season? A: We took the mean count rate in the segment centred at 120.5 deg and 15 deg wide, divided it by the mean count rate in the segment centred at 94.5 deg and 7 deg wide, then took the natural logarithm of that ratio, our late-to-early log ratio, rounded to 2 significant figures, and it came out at 0.11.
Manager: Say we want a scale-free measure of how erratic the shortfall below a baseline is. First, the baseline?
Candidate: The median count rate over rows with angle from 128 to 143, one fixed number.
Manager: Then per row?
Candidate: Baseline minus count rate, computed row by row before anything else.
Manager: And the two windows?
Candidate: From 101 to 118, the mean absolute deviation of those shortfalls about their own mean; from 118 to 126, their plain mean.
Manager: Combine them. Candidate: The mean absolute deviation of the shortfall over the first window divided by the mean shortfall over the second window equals -0.2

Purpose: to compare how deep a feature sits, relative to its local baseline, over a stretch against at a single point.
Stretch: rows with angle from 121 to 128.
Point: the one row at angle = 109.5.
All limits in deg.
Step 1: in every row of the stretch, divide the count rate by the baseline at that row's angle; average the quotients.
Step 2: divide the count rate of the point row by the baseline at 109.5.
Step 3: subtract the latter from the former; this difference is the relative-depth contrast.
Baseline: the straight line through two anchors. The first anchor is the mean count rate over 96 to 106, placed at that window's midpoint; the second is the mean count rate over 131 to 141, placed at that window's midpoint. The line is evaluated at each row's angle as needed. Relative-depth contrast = 0.22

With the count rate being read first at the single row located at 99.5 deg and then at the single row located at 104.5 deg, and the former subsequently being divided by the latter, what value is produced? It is 1.03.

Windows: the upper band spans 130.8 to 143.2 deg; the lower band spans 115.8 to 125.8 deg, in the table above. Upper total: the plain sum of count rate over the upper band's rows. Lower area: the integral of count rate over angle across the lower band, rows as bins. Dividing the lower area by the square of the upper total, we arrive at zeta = 0.020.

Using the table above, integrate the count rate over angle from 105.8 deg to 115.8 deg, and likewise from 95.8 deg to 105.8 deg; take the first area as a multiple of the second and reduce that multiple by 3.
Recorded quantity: -2.01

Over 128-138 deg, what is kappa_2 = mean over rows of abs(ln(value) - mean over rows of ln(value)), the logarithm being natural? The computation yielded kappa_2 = 0.041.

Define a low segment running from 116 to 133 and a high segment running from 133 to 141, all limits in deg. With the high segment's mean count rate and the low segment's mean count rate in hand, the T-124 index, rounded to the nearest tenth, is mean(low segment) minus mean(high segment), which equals 3.0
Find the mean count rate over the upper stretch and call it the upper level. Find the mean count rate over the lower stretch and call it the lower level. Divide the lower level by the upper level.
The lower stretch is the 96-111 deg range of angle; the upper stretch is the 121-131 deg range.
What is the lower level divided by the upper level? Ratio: 0.87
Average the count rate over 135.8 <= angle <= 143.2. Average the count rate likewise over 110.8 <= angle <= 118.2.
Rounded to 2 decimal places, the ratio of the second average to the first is 1.05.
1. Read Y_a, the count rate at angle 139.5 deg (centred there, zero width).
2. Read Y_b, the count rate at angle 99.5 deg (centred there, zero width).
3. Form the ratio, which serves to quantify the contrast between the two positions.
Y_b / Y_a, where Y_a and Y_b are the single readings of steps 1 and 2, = 1.021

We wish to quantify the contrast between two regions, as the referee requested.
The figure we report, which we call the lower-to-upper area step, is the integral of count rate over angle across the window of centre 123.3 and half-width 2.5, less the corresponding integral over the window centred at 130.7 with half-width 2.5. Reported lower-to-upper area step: 14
